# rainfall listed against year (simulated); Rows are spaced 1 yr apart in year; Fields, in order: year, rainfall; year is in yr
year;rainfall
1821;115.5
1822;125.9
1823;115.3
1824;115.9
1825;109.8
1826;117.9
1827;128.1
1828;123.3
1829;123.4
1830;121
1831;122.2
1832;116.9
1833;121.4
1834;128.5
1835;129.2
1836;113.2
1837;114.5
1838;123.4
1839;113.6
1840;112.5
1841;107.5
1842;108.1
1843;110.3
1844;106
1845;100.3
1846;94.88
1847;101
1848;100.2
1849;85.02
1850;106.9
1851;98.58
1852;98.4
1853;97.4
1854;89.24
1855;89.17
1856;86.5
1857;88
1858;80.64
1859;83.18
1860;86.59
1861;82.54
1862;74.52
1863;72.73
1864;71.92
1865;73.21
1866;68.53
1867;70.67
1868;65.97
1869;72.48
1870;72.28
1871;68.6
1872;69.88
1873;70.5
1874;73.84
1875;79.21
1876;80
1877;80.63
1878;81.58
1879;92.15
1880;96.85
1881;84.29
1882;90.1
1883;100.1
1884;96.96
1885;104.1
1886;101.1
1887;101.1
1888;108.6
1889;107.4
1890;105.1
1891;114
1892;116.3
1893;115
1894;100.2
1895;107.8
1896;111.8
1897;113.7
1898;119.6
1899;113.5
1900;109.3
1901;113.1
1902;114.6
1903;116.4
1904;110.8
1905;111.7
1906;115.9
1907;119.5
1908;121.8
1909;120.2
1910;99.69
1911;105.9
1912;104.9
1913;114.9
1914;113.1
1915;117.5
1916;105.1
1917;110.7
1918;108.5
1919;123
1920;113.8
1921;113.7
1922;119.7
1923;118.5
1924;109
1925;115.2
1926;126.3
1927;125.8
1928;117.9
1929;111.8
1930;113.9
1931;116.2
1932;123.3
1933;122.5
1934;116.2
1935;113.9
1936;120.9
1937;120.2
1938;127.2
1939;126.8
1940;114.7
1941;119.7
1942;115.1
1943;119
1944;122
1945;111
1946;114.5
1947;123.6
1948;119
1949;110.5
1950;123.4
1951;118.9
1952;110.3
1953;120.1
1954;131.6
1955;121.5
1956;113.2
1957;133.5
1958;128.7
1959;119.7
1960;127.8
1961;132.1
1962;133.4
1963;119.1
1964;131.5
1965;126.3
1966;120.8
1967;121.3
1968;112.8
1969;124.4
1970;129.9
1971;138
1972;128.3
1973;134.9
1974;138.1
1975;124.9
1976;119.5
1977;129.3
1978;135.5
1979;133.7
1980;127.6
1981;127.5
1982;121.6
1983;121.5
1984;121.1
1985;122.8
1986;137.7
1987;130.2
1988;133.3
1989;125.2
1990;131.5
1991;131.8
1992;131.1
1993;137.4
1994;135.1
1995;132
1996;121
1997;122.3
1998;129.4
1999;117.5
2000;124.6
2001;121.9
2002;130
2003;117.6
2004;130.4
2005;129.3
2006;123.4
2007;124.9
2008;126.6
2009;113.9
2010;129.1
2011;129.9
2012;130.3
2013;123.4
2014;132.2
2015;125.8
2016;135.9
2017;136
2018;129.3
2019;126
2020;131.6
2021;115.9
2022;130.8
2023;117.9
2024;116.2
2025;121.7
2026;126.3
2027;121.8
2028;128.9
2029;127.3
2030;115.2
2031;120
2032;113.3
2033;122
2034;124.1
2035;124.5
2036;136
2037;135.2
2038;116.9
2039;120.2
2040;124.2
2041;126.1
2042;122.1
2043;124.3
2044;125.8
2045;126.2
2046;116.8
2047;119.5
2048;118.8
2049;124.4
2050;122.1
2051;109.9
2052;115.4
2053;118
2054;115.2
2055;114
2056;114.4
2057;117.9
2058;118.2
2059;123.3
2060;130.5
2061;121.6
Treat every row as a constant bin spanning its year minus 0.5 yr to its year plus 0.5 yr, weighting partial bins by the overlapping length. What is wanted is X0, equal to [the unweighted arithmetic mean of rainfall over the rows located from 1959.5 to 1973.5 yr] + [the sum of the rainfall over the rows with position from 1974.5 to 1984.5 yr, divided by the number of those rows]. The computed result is 253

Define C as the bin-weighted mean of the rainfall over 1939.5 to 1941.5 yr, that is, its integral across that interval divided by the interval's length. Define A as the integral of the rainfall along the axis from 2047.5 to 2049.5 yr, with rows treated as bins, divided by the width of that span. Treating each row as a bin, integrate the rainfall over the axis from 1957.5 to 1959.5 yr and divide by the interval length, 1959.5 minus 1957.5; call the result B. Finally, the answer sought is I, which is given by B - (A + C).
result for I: -115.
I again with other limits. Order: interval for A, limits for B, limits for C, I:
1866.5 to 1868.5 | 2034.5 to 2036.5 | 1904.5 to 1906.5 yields -52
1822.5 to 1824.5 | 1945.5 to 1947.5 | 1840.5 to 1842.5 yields -104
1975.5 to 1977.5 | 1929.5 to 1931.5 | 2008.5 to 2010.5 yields -131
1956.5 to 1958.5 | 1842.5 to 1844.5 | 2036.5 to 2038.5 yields -149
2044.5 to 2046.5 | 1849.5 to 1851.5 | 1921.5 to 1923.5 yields -138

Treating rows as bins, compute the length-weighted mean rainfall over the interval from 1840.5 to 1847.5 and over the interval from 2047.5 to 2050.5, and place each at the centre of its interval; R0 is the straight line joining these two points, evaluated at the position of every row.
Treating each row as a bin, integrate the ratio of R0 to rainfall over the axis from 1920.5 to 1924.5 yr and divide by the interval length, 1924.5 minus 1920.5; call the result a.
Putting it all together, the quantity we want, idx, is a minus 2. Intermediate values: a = 0.96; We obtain -1.04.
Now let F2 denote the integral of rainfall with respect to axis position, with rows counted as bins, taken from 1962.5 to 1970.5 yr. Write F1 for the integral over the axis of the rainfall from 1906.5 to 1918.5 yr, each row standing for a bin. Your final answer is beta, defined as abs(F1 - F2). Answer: 356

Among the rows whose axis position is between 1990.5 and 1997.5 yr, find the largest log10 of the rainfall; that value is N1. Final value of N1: 2.14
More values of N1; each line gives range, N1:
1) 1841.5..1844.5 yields 2.04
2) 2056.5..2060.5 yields 2.12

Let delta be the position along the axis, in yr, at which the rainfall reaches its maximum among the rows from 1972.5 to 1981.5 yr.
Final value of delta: 1974 yr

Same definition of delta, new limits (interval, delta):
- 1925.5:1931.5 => 1926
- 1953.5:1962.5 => 1957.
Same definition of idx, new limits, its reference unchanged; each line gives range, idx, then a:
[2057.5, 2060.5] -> -1.01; 0.99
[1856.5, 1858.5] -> -0.75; 1.25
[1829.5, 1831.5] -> -1.15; 0.85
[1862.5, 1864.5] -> -0.54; 1.46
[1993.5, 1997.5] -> -1.08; 0.92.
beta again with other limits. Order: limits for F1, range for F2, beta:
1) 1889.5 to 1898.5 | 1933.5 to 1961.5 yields 2372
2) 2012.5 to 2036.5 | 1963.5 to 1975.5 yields 1471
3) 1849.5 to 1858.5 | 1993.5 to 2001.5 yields 169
